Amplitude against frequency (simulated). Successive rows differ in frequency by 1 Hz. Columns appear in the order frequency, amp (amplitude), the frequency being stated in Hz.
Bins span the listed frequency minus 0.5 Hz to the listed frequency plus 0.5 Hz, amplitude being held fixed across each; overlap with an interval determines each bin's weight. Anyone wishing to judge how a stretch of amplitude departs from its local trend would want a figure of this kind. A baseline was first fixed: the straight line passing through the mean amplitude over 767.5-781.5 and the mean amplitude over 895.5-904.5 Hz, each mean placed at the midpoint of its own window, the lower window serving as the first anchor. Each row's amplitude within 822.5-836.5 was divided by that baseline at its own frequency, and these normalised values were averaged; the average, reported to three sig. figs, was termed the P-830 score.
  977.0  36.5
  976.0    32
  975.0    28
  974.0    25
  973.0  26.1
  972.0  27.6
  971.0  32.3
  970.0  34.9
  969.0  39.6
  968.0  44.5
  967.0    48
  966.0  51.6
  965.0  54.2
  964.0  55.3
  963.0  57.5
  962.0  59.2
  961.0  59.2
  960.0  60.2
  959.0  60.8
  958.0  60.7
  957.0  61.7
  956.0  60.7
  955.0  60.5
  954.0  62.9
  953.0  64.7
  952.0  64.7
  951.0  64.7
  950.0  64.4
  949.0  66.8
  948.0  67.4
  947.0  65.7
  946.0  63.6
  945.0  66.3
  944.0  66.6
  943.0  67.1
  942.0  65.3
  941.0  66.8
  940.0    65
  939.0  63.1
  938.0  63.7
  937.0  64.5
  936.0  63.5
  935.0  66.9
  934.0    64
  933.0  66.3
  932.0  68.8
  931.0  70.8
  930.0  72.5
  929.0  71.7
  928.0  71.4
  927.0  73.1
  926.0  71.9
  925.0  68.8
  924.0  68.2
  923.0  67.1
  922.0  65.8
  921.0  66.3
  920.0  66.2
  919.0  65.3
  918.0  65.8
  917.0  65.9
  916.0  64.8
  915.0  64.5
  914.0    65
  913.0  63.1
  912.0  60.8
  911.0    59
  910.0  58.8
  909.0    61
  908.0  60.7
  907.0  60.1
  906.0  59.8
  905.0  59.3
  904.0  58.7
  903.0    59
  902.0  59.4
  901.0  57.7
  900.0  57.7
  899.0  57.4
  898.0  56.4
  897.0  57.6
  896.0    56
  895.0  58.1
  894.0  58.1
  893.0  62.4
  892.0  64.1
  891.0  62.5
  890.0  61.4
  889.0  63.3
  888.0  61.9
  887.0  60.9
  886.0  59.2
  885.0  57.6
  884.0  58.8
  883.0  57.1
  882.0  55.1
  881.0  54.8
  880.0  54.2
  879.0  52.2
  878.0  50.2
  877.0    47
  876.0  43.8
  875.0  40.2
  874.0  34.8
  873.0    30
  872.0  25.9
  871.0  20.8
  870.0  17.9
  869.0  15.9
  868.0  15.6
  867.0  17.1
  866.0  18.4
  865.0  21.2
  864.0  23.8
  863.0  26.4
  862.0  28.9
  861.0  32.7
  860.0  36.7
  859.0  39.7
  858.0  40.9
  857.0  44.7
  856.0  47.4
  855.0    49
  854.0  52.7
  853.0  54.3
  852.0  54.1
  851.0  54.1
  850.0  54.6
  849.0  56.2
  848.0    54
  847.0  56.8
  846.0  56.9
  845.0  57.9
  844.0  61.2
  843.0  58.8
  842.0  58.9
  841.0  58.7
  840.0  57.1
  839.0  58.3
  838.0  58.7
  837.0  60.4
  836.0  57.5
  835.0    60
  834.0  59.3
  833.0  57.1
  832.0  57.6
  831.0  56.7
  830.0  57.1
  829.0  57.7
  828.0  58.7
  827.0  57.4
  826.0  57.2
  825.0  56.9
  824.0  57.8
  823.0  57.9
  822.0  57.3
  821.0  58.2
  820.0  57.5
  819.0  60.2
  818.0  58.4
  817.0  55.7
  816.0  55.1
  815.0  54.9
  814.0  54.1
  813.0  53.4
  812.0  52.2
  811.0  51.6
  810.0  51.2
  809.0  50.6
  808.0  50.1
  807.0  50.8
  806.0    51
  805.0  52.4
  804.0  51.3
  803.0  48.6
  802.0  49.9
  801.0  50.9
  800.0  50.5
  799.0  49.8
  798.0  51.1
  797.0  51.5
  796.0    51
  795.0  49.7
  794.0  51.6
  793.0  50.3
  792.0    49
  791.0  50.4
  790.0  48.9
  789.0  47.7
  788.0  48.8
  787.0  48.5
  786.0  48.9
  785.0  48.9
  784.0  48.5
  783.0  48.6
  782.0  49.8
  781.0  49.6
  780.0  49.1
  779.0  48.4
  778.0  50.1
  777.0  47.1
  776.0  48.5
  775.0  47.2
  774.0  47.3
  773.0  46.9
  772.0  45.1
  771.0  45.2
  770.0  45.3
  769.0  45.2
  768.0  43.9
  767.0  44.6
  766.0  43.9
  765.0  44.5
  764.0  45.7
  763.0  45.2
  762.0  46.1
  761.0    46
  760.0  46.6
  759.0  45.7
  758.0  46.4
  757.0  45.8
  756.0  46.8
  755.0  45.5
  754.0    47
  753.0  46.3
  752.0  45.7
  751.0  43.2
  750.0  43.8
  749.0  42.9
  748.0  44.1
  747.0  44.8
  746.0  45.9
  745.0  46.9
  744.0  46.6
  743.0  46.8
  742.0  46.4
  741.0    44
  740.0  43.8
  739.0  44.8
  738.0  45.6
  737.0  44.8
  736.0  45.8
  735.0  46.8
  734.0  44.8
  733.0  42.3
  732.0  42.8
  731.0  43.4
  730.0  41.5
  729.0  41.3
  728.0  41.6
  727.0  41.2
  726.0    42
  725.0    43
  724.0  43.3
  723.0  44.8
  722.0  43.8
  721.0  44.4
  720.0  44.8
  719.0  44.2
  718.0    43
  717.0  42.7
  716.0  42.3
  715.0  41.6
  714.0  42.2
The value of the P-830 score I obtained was 1.12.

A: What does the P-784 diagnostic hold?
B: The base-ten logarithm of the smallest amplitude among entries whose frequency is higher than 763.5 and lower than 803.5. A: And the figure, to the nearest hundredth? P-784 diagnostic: 1.64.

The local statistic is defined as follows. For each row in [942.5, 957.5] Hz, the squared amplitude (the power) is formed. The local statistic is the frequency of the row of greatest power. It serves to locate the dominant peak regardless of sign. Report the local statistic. 948.0 Hz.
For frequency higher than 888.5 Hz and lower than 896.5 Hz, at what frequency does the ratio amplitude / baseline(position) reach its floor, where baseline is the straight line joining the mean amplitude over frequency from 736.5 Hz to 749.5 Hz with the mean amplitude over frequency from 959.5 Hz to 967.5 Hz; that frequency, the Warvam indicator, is 896.0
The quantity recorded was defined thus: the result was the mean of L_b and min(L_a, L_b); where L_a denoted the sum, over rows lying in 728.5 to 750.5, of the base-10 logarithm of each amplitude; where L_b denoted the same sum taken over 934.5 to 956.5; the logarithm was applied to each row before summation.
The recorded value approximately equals 38.1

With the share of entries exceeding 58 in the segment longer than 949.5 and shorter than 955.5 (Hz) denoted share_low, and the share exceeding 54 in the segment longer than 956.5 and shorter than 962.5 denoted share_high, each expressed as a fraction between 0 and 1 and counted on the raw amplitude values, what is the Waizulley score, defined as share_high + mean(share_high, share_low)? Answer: 2.0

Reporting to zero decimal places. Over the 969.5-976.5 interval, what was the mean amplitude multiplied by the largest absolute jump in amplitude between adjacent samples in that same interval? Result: 138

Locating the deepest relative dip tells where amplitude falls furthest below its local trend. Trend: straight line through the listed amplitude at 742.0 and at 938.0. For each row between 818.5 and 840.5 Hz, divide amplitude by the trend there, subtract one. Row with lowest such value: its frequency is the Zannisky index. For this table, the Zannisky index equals 840.0 Hz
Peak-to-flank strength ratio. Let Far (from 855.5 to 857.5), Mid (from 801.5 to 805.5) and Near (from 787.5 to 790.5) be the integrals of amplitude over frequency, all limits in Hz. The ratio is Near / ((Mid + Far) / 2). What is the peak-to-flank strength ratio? 0.99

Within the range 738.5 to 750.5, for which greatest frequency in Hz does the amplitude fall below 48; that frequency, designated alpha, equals 750.0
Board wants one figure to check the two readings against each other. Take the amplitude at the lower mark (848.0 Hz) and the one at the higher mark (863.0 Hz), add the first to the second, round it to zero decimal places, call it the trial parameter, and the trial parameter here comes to 80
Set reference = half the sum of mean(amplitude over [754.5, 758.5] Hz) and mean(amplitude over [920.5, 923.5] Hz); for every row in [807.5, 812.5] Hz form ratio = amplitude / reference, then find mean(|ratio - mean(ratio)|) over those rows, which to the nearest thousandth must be 0.011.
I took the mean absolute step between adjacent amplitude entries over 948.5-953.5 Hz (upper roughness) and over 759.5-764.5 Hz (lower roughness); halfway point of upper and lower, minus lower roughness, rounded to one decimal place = 0.1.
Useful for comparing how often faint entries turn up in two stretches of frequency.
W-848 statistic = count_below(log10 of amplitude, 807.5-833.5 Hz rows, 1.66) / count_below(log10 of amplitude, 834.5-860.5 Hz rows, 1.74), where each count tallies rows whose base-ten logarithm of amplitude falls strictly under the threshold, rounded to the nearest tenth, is 0.0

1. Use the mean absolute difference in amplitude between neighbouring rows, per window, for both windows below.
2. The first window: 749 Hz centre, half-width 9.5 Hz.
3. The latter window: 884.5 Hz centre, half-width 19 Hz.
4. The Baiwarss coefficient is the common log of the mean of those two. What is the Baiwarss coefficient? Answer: 0.161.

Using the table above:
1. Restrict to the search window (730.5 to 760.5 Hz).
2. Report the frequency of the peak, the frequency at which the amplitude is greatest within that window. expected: 754.0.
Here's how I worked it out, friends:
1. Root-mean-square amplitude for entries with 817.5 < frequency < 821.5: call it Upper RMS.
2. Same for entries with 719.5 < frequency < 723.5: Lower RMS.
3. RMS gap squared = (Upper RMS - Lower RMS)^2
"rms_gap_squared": 200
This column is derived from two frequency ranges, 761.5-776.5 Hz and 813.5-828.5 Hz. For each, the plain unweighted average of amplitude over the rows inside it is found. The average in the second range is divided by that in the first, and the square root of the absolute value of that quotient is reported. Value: 1.12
